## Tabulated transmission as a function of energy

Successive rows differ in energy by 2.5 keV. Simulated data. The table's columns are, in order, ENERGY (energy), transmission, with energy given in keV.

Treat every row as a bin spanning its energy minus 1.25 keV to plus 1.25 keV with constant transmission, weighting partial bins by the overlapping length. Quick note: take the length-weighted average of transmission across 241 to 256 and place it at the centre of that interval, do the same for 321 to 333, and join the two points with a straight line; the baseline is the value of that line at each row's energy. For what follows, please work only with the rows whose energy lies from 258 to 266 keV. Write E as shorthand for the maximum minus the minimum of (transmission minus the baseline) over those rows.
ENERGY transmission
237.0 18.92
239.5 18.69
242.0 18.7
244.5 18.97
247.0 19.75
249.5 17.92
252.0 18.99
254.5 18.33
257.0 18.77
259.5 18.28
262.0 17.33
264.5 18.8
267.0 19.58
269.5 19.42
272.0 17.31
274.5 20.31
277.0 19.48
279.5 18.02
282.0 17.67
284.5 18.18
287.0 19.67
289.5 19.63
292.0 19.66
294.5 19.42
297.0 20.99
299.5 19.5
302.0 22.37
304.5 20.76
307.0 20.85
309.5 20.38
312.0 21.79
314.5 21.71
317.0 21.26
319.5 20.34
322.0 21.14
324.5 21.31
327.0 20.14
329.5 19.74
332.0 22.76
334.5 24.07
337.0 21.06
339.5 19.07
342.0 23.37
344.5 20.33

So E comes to 1.4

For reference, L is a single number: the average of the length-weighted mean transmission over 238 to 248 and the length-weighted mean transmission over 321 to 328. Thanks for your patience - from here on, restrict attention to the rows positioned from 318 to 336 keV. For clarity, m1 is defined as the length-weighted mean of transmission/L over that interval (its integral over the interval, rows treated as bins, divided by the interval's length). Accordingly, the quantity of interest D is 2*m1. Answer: 2.14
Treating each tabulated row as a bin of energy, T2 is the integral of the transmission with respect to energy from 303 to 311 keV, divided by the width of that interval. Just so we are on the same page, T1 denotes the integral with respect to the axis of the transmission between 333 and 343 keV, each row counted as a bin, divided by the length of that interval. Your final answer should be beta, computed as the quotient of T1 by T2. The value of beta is 1.05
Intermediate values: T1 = 21.9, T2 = 20.8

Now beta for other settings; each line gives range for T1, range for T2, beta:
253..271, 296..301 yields 0.92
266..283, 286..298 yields 0.95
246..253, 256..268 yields 1.02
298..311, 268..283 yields 1.11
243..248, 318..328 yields 0.93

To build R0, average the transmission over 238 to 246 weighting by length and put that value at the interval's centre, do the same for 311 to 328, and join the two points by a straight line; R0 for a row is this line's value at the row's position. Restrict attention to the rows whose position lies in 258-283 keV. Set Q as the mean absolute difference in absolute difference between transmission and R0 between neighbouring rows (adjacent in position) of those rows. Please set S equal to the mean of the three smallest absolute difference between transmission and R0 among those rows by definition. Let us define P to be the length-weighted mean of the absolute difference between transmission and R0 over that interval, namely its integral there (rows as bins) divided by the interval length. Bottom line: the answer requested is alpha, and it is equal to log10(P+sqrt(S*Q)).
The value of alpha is 0.20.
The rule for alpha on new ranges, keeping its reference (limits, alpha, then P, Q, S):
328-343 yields 0.47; 1.70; 1.3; 1.2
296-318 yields -0.02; 0.66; 0.6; 0.1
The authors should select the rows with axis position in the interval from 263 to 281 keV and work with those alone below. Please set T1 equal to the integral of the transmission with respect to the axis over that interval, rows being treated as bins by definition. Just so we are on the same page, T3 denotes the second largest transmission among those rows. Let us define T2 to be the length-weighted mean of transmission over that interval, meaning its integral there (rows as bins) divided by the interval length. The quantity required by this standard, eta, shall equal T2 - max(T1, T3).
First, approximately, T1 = 341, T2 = 18.9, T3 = 19.58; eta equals -322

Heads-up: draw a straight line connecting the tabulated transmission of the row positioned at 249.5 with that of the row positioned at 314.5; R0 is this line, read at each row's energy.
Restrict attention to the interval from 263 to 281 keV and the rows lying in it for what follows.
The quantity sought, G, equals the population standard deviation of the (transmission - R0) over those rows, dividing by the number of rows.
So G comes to 1.03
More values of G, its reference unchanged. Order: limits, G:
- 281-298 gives 0.77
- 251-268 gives 0.68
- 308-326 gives 0.61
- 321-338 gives 1.30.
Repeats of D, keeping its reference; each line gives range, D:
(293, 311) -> 2.07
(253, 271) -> 1.87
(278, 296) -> 1.90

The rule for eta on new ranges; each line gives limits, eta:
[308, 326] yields -359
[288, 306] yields -346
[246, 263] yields -296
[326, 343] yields -343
